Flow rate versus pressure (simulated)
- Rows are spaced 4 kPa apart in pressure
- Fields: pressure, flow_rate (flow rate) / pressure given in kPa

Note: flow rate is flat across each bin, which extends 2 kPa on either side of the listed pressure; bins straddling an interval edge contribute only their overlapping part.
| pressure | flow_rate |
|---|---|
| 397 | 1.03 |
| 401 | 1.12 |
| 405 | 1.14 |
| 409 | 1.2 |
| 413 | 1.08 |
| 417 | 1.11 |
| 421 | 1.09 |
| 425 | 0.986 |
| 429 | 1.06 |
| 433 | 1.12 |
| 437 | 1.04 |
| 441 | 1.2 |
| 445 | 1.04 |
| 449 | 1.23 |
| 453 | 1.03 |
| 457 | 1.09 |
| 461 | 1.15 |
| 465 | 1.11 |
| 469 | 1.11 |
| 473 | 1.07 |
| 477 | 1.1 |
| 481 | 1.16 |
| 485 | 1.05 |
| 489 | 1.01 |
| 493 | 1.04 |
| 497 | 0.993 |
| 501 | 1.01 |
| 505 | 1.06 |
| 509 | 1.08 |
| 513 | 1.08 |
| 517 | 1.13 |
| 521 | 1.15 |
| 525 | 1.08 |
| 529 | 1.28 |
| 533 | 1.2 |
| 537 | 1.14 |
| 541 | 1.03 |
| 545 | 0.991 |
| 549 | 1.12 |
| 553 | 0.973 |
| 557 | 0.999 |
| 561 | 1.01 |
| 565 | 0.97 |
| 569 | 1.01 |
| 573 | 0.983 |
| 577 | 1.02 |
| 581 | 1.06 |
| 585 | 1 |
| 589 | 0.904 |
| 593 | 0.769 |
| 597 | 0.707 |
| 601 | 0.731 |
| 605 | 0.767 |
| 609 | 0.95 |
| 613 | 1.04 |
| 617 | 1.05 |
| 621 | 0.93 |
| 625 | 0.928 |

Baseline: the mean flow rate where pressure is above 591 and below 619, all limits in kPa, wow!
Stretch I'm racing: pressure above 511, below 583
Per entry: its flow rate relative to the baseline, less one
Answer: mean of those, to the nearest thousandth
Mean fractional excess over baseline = 0.243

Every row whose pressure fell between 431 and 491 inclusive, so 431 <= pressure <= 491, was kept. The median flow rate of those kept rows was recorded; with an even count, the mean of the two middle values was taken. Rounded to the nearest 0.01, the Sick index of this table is 1.10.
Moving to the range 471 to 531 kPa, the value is 1.08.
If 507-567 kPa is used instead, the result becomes 1.08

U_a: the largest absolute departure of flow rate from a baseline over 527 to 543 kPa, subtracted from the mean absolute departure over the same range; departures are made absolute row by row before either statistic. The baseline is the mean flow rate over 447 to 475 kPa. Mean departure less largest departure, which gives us -0.076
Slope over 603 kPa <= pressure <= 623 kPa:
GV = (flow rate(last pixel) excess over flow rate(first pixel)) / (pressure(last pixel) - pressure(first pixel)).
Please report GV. 0.010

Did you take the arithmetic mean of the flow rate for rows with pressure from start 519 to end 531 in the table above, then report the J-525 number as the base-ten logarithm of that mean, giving 0.068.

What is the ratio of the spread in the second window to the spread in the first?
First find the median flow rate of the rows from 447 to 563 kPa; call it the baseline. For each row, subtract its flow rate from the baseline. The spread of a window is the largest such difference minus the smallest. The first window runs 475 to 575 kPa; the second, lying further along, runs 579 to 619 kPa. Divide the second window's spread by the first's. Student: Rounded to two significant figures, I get 1.1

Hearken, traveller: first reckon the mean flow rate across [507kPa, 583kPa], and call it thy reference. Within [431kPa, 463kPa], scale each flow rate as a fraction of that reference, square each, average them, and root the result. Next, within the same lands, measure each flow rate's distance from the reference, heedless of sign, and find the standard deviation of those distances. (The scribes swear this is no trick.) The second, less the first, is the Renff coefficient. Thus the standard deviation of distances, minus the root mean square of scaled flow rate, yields -0.99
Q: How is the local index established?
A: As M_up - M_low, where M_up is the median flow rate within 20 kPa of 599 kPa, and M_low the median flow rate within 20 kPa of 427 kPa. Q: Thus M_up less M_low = -0.16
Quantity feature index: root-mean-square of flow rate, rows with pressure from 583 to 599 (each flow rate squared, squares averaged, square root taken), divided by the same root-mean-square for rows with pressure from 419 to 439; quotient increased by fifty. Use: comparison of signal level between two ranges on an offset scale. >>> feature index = 50.80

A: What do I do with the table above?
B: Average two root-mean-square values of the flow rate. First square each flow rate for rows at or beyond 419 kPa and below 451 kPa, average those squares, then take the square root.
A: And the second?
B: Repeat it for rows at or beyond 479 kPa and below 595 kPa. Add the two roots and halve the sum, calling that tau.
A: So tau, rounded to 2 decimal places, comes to 1.07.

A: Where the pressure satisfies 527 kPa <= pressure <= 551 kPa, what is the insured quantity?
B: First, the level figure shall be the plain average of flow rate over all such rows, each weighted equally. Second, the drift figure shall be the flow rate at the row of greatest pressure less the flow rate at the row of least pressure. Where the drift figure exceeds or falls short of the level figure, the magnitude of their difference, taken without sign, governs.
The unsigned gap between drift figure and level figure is 1.29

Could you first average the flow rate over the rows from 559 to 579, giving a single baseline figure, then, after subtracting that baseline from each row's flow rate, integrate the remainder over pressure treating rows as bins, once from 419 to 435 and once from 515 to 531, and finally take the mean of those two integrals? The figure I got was 1.8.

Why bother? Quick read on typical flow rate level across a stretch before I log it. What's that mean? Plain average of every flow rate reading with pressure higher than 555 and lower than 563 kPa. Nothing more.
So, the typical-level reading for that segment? 1.00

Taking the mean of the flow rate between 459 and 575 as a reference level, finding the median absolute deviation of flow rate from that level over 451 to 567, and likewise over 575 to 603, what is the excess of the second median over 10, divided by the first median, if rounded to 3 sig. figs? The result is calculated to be -170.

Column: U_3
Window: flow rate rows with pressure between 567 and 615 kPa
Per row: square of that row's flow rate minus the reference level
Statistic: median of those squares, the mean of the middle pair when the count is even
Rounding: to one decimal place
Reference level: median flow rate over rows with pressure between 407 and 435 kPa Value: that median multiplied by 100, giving 1.6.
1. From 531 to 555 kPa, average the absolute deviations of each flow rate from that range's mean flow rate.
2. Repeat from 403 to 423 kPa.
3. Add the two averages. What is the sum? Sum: 0.114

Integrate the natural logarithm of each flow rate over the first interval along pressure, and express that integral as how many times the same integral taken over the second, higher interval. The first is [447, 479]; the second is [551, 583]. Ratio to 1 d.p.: 37.9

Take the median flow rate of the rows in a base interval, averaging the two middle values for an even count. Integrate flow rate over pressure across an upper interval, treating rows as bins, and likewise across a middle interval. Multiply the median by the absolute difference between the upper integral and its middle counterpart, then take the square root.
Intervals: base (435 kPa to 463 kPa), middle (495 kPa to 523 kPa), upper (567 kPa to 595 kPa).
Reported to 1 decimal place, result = 1.8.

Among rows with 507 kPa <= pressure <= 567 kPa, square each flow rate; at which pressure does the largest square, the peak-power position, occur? 529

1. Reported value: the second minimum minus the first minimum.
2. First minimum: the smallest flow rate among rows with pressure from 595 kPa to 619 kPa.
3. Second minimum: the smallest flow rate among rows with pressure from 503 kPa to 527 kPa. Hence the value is 0.35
